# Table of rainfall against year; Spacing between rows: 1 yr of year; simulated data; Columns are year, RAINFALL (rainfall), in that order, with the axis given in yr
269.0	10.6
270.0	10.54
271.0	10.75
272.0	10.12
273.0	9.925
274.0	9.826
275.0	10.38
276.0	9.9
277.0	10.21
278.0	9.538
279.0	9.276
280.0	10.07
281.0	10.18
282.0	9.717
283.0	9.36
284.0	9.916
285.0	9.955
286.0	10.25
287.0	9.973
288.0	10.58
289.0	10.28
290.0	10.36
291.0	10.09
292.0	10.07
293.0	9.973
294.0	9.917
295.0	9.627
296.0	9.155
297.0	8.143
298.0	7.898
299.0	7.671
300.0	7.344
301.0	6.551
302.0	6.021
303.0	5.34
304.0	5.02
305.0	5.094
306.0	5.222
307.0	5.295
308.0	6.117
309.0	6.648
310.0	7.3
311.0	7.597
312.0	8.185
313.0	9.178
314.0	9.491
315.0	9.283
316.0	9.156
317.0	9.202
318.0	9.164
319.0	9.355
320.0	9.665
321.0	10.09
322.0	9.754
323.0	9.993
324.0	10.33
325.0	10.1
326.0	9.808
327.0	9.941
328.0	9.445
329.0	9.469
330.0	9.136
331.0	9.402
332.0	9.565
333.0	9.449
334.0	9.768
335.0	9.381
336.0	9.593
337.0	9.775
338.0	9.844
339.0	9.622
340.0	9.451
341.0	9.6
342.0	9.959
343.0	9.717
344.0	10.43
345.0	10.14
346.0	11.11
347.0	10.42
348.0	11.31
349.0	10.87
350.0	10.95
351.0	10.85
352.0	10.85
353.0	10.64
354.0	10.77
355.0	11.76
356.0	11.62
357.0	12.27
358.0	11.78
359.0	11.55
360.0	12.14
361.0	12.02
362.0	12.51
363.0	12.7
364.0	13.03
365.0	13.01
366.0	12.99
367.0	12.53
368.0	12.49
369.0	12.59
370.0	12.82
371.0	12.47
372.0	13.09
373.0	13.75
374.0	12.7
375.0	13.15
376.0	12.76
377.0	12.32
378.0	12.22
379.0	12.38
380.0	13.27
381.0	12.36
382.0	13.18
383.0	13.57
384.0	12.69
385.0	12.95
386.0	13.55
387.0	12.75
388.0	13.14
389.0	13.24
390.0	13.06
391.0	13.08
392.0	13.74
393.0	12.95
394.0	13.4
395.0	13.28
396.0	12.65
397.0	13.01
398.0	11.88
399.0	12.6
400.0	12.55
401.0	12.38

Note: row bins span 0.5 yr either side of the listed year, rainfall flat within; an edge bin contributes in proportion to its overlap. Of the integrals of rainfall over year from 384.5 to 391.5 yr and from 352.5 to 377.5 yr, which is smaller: 92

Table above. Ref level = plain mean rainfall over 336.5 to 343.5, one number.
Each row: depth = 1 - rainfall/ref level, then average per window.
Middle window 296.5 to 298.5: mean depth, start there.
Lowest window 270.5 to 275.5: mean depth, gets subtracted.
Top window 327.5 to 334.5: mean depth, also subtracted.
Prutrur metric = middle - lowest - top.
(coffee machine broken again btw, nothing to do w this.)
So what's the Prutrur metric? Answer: 0.20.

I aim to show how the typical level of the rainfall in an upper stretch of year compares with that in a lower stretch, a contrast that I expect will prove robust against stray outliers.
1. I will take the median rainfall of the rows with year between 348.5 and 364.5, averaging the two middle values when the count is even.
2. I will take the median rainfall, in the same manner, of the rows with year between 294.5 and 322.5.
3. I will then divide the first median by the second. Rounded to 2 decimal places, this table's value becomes 1.46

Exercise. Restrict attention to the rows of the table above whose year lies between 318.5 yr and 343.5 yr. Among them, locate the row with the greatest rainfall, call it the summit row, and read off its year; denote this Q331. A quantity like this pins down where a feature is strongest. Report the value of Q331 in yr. 324.0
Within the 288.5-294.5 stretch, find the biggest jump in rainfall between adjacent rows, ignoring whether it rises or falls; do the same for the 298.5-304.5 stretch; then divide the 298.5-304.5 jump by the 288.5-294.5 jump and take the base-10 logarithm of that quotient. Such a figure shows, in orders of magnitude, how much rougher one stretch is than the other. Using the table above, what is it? 0.5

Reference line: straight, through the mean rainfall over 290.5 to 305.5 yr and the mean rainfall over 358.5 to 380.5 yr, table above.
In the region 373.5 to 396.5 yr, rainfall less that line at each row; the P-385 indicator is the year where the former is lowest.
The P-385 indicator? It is 396.0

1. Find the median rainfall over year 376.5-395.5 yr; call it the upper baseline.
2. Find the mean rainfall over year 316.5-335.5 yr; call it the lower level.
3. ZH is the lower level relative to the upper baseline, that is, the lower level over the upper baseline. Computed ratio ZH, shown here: 0.74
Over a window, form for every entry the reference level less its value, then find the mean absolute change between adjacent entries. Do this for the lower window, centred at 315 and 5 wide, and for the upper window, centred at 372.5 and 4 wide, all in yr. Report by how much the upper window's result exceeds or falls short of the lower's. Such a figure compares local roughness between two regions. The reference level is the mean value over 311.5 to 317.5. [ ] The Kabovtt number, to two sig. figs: 0.60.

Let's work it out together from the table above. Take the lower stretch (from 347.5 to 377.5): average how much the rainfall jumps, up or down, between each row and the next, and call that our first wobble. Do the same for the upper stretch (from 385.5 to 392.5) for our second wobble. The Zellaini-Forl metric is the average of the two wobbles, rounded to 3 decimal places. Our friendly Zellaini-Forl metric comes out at 0.352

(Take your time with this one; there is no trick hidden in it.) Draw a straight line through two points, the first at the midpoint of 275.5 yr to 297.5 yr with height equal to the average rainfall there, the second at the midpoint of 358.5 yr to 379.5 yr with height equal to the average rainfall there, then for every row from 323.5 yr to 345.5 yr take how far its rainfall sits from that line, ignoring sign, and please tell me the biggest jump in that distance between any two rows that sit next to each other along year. 0.68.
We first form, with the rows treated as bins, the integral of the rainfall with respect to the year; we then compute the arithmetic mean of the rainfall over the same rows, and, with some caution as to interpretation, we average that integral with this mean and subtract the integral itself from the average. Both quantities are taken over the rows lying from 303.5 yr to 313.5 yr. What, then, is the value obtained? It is -30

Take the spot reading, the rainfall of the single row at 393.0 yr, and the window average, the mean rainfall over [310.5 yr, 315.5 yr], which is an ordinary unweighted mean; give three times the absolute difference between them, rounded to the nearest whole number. 13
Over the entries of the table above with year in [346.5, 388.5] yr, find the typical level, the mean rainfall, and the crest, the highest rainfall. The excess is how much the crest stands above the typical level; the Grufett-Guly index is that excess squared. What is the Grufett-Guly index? 2.1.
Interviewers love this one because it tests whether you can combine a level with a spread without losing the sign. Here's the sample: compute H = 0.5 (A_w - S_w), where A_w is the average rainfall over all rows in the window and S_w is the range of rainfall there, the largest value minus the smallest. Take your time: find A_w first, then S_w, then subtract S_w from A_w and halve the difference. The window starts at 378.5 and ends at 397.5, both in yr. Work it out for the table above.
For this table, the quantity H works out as 5.8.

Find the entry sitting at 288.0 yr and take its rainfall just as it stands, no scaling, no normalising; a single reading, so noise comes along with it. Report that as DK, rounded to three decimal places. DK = 10.580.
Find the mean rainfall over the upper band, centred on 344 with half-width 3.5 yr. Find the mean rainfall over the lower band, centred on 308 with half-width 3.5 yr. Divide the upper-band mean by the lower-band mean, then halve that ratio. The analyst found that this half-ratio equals 0.82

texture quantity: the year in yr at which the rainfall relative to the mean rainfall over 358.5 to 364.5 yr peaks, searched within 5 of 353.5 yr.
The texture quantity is 357.0 yr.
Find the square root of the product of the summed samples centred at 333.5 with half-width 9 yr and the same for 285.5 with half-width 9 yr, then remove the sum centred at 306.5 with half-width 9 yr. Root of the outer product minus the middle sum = 51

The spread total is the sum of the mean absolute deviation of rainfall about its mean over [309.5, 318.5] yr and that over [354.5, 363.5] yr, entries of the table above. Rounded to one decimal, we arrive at 1.0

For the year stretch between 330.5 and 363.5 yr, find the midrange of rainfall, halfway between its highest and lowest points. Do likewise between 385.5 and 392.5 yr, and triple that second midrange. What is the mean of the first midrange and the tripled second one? 25.4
